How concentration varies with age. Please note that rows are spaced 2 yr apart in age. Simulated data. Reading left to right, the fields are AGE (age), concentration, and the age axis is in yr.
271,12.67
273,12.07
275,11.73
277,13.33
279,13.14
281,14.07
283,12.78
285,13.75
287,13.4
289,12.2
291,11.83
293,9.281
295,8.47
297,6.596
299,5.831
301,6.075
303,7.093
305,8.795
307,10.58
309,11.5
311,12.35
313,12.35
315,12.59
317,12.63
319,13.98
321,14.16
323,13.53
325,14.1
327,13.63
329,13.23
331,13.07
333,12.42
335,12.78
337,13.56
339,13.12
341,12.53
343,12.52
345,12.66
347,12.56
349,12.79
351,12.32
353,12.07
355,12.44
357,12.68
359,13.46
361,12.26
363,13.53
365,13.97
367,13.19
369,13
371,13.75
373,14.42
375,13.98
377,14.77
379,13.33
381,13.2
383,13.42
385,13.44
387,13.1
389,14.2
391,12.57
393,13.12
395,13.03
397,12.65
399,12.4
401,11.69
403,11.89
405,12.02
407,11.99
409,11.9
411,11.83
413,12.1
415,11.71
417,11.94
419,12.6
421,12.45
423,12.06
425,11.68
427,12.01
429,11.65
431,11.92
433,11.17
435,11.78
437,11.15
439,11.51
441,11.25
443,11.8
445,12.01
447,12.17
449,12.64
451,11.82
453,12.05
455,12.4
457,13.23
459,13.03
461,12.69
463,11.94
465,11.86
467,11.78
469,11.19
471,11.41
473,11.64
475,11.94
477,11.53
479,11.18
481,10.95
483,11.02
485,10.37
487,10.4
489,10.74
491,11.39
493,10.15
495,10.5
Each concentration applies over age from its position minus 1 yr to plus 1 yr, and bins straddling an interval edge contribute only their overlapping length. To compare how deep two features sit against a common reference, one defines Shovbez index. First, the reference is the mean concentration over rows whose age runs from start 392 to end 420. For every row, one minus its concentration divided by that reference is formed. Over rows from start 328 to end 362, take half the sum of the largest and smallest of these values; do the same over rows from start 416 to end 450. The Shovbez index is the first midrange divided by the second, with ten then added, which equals 8.0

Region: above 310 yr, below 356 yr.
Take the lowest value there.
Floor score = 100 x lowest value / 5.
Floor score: 241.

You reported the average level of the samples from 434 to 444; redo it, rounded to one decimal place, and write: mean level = 11.5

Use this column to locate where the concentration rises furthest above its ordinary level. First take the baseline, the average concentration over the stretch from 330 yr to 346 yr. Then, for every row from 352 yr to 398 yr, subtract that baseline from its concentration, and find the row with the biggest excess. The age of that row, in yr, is 377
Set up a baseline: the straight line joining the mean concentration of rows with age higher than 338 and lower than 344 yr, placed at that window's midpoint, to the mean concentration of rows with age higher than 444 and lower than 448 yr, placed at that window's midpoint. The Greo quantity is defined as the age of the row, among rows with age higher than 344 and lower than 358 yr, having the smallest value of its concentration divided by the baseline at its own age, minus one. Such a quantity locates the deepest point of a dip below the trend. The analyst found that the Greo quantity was 353 yr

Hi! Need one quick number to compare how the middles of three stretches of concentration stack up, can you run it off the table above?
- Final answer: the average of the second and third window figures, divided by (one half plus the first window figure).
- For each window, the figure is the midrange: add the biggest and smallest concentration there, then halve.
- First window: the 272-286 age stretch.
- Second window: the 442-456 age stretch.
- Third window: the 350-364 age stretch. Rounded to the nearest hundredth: 0.93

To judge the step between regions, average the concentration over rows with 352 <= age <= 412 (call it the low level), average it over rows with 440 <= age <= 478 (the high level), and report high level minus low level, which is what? -0.96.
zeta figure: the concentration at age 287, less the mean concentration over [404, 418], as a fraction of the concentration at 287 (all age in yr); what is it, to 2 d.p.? 0.11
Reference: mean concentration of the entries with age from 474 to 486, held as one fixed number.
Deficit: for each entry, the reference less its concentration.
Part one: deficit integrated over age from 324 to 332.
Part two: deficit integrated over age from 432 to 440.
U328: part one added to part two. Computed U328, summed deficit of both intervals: -21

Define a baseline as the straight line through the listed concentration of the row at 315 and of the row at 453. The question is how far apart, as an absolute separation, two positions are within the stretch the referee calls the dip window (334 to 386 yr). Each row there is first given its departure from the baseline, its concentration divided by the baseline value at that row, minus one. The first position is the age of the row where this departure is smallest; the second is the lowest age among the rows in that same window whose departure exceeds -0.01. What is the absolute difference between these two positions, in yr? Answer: 18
